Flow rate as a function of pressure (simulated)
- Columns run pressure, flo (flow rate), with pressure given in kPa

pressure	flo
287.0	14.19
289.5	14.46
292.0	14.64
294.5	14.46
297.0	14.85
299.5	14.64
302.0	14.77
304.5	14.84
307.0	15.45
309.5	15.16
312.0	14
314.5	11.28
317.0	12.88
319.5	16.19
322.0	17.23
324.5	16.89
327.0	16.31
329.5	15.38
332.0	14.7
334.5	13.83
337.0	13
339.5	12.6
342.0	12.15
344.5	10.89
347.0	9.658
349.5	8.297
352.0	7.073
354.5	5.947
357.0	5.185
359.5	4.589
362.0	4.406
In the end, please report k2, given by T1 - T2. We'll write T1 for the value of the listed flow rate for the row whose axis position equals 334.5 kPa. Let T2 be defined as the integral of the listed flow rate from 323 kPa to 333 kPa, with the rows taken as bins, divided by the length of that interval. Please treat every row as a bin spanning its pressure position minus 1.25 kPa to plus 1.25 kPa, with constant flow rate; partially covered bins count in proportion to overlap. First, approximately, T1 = 13.83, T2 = 15.9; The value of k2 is -2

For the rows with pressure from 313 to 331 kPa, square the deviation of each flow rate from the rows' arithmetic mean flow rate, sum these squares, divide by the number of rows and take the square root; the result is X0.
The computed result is 2.1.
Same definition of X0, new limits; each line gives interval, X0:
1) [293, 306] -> 0.1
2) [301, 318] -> 1.4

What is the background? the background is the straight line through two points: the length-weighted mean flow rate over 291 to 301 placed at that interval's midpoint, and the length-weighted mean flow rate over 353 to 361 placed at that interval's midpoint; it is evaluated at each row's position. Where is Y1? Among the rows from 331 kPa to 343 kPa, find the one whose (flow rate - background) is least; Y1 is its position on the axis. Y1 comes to 342.0 kPa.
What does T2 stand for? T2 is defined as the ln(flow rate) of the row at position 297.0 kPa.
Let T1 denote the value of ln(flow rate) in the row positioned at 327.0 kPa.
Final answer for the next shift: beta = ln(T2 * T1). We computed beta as 2.02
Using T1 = 2.8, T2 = 2.7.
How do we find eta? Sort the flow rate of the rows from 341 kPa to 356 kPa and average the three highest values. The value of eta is 10.90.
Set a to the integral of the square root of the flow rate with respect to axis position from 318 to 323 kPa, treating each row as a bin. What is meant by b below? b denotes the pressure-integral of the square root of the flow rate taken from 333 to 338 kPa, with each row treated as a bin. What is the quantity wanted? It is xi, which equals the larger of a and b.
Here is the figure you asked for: 20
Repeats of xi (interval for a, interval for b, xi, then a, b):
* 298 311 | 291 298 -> 50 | 50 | 27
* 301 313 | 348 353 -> 46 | 46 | 14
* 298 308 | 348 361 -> 39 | 39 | 32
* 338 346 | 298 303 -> 28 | 28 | 19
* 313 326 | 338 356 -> 55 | 50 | 55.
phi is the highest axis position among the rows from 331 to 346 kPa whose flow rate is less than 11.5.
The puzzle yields 344.5 kPa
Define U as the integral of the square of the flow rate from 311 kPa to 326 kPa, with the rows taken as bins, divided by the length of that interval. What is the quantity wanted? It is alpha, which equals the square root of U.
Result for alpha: 14.9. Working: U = 223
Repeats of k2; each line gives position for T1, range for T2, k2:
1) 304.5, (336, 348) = 3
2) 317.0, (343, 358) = 5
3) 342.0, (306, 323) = -2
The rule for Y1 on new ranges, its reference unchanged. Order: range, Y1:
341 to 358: 357.0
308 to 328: 314.5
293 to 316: 314.5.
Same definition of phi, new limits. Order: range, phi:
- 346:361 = 359.5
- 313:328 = 314.5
